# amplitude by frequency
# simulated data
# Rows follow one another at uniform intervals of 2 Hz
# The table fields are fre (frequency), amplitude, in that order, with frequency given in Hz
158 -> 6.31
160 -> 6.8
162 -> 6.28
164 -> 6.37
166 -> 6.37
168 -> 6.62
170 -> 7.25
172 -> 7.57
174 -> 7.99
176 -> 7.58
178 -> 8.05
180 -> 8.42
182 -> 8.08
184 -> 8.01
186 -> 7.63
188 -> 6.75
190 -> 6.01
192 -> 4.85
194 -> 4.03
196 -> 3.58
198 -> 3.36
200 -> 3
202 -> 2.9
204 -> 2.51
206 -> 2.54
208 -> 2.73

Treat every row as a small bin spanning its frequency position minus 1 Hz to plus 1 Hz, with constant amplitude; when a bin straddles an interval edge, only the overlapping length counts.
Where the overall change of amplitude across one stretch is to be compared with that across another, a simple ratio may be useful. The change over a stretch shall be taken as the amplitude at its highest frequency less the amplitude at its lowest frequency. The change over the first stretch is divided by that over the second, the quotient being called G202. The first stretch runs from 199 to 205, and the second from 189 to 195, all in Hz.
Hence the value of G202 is 0.2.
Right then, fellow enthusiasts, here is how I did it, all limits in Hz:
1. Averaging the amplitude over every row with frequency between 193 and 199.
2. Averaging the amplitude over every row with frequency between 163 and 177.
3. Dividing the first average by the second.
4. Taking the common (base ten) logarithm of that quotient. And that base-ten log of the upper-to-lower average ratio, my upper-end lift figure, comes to -0.29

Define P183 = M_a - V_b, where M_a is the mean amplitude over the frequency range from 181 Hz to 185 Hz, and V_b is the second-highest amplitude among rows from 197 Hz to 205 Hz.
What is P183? 5.0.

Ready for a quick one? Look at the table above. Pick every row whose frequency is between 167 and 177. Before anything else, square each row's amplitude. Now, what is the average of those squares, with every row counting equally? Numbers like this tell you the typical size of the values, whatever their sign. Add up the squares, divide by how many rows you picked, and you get 55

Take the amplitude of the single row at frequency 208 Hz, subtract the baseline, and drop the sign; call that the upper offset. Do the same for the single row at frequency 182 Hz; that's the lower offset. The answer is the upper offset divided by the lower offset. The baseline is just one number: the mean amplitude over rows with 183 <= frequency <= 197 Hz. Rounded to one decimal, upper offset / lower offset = 1.4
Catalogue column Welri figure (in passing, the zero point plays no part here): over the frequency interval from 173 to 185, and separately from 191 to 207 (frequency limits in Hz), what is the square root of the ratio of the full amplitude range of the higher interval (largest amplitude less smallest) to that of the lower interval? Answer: 1.7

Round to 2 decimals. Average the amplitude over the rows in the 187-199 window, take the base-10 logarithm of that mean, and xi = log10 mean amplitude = 0.68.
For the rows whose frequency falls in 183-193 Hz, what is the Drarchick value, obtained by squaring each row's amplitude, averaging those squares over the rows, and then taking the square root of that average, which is 6.7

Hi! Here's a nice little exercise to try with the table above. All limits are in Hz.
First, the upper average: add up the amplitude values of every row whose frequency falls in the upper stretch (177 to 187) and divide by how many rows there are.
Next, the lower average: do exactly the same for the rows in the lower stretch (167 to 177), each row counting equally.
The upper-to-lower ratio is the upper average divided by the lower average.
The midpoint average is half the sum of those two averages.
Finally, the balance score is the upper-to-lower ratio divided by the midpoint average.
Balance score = 0.14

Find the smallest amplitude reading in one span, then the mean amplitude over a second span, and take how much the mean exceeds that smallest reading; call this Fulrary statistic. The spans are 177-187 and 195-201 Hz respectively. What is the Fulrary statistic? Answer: -4.3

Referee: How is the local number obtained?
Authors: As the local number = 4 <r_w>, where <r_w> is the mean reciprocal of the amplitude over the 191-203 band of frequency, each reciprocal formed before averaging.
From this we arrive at 1.14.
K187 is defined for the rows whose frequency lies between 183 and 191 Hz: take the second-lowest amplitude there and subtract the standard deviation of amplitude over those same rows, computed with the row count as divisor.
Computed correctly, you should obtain 6.0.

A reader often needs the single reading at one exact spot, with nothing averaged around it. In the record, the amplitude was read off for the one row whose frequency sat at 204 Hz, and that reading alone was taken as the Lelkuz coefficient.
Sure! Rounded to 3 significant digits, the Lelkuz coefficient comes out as 2.51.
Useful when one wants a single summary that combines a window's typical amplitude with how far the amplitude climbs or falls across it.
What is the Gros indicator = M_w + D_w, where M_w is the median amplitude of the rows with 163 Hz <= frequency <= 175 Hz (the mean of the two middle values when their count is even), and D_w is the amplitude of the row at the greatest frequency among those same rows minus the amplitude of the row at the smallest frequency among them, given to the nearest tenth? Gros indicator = 8.6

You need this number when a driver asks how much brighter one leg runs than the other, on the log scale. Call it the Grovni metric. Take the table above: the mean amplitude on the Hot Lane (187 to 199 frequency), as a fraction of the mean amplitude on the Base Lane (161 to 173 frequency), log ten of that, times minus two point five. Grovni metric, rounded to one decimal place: 0.4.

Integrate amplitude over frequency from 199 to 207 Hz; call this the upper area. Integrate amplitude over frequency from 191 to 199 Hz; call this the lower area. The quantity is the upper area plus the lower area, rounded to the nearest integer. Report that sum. 54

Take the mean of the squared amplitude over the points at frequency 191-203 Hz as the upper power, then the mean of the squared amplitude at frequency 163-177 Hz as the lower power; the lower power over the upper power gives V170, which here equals 3.8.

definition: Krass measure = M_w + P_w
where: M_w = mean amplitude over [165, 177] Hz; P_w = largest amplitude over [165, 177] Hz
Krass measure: 15.2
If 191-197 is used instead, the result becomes 9.0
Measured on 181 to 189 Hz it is 15.7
